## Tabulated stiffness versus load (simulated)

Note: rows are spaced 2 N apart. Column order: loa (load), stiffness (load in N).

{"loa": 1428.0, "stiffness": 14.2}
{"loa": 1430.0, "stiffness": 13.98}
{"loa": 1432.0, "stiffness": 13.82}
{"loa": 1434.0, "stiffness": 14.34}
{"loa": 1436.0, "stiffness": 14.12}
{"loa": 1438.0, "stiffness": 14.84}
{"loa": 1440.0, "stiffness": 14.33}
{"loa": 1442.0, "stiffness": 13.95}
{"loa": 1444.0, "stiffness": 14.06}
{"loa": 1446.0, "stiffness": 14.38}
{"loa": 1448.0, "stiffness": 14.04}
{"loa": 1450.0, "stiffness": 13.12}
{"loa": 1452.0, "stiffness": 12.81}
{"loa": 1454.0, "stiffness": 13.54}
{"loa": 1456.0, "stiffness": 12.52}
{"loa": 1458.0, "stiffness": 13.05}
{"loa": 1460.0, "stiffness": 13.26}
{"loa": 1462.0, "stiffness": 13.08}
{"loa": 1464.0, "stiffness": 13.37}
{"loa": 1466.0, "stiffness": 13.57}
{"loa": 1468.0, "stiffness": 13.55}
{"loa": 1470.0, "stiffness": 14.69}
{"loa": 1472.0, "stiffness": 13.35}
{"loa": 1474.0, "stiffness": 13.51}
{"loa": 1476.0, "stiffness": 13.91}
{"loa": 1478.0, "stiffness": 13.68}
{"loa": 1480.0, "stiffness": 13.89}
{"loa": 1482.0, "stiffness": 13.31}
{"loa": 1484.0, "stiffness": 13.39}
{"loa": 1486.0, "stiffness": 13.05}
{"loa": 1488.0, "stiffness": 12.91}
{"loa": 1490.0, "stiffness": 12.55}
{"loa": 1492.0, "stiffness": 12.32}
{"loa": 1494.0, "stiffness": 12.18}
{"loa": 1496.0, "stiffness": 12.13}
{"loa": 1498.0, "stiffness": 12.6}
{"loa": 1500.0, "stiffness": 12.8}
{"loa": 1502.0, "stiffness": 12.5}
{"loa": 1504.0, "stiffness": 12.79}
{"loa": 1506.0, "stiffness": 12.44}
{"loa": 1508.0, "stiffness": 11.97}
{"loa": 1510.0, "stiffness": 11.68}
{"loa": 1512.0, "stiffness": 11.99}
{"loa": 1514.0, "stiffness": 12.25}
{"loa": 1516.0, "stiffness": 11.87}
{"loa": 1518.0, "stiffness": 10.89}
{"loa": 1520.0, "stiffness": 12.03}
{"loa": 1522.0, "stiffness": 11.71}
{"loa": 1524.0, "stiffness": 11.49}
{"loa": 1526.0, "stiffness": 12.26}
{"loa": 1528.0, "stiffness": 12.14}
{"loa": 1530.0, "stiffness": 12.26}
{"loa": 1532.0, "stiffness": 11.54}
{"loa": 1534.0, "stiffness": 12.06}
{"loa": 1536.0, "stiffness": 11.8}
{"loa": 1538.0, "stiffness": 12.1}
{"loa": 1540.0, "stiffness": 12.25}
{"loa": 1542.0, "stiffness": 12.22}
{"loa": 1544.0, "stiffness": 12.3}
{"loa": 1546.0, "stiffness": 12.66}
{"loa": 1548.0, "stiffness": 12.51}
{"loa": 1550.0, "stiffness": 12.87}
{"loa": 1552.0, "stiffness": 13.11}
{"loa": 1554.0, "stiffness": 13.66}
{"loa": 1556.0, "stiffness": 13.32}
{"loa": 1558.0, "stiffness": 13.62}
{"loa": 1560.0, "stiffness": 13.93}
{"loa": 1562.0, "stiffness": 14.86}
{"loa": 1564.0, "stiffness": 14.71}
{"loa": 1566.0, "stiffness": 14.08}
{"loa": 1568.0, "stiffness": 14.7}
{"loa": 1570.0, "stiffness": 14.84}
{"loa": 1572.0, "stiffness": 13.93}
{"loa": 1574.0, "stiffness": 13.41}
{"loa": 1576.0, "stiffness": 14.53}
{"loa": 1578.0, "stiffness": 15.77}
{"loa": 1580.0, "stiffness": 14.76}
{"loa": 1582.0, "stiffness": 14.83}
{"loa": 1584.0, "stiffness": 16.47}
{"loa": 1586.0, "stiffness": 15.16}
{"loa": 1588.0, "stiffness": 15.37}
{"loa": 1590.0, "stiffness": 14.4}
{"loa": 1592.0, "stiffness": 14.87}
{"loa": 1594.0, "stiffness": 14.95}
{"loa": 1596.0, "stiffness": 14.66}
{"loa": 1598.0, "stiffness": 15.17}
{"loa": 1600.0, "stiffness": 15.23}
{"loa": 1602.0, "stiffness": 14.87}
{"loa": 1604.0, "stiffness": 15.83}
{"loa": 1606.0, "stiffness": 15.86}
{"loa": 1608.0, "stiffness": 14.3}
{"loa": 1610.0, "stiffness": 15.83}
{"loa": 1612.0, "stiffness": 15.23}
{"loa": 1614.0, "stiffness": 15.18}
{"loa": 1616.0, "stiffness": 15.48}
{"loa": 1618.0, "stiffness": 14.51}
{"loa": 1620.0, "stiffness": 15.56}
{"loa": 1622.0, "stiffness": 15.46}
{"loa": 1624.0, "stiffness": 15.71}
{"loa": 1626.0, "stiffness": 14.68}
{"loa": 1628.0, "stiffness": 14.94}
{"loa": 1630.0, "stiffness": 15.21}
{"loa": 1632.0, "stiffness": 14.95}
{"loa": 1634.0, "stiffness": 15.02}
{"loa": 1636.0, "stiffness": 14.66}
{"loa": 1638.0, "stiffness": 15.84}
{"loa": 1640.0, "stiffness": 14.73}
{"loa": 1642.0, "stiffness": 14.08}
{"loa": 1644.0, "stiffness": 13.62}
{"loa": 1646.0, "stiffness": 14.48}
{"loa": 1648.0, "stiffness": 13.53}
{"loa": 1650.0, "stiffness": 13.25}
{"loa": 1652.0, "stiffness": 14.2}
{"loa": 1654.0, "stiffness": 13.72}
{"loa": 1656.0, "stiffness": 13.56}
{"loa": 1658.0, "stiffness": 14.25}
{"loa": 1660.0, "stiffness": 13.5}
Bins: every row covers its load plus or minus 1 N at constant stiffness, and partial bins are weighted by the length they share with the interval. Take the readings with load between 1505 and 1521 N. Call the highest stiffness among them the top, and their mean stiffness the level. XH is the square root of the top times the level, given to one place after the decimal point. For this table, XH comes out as 12.2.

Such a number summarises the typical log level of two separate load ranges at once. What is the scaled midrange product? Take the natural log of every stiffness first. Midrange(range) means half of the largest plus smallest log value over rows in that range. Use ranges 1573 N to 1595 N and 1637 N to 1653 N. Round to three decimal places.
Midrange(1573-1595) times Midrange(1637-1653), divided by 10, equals 0.721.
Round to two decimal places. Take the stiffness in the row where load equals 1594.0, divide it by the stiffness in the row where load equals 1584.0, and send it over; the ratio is 0.91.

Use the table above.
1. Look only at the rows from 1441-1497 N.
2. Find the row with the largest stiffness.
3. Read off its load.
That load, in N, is 1470.0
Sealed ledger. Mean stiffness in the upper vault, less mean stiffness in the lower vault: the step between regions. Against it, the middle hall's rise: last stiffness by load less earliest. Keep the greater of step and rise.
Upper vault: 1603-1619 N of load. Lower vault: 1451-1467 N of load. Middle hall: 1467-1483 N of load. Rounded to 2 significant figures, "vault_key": 2.1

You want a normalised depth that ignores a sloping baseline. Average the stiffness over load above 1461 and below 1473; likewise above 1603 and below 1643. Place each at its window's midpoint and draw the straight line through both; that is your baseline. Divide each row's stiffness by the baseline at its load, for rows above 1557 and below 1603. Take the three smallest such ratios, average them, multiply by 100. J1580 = 93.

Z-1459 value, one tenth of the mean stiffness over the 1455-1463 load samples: 1.30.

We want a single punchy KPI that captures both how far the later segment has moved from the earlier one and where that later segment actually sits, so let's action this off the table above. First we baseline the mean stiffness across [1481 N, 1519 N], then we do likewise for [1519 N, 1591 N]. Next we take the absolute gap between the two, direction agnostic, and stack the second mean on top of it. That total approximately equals 14.5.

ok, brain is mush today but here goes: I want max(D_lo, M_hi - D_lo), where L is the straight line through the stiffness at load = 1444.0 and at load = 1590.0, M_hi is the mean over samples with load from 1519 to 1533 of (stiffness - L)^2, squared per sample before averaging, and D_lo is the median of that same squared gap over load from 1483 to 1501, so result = 3.0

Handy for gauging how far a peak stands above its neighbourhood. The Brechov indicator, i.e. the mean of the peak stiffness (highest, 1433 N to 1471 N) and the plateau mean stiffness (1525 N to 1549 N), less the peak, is -1.3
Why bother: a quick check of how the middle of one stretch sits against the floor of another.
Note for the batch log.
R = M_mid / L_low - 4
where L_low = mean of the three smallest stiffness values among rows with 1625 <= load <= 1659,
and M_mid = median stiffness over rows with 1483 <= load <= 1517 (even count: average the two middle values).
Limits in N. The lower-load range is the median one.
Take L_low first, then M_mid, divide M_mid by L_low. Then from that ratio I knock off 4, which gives -3.07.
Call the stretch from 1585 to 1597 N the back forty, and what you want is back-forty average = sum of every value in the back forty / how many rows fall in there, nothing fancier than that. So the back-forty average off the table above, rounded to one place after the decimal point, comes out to 14.9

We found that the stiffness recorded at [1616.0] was 15.48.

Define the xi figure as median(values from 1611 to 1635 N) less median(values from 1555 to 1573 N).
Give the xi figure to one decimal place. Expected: 1.1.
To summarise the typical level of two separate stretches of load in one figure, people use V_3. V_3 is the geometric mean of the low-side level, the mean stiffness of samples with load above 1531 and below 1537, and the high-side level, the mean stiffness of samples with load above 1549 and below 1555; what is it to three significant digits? 12.5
